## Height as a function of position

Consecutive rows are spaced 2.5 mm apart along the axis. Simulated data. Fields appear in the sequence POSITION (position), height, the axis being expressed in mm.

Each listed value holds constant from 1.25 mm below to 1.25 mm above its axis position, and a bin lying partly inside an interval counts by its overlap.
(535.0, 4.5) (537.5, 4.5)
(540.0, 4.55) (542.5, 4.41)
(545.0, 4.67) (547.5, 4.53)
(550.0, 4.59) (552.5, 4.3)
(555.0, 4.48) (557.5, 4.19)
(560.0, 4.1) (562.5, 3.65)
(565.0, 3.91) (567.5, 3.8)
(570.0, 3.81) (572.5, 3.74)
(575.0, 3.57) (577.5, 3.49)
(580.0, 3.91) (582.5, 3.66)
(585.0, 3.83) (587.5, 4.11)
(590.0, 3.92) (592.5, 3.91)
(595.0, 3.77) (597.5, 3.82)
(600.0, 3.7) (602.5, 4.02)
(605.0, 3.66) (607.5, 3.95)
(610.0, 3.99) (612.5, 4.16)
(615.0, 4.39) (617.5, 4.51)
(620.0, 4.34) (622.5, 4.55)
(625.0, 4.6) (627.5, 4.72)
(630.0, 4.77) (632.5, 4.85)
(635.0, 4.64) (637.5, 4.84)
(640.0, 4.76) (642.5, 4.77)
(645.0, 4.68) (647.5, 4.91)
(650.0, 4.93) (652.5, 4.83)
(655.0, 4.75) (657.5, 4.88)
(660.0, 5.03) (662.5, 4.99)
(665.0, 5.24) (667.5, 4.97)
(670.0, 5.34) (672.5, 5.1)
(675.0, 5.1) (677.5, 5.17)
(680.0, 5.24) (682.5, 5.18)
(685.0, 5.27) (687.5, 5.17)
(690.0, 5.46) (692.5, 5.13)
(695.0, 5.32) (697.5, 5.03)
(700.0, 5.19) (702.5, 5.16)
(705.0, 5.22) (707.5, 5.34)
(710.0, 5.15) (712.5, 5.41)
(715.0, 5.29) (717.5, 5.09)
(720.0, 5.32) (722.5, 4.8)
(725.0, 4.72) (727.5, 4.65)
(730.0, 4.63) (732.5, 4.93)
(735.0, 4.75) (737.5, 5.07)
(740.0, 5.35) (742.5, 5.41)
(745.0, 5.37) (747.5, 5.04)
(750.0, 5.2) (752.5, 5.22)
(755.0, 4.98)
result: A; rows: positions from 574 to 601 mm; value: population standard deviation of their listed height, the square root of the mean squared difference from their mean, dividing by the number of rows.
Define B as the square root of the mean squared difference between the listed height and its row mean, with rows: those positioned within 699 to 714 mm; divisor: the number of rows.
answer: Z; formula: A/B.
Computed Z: 1.75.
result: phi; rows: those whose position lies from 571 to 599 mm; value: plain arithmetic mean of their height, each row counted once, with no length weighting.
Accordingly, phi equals 3.8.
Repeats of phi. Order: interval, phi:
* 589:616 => 3.9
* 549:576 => 4.0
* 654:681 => 5.1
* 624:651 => 4.8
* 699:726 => 5.2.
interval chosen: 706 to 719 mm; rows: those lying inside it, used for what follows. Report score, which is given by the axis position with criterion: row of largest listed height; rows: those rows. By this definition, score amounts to 712.5 mm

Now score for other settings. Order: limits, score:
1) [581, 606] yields 587.5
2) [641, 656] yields 650.0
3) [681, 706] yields 690.0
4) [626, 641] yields 632.5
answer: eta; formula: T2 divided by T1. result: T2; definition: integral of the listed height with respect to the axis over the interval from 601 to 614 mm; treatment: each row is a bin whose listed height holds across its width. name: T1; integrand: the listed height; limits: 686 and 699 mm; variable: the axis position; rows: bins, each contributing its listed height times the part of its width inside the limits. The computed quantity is 0.76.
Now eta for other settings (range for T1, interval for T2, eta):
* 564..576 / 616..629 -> 1.31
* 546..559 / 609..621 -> 0.90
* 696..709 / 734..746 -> 0.92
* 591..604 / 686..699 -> 1.36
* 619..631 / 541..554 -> 1.06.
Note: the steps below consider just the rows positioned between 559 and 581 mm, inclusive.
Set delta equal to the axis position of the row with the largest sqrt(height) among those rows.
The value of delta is 560.0 mm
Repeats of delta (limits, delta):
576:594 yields 587.5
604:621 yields 617.5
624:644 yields 632.5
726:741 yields 740.0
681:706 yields 690.0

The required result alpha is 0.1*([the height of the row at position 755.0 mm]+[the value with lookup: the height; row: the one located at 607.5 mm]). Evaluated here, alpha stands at 0.89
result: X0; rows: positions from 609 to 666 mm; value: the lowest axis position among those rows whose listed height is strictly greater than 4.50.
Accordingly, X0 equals 617.5 mm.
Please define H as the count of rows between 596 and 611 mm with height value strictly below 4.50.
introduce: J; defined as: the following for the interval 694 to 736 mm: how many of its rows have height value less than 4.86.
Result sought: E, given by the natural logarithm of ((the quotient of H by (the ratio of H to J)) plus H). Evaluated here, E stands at 2.40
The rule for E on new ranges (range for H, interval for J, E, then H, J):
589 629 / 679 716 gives 2.48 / 12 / 0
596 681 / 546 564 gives 2.77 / 9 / 7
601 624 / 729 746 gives 2.20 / 7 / 2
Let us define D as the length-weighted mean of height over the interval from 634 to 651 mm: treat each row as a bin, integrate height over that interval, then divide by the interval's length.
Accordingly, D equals 4.79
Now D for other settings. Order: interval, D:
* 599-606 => 3.80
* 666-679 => 5.14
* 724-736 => 4.74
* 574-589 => 3.77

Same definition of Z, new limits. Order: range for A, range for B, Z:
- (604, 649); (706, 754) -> 1.32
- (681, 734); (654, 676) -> 1.41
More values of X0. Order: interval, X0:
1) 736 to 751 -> 737.5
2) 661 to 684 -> 662.5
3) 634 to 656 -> 635.0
